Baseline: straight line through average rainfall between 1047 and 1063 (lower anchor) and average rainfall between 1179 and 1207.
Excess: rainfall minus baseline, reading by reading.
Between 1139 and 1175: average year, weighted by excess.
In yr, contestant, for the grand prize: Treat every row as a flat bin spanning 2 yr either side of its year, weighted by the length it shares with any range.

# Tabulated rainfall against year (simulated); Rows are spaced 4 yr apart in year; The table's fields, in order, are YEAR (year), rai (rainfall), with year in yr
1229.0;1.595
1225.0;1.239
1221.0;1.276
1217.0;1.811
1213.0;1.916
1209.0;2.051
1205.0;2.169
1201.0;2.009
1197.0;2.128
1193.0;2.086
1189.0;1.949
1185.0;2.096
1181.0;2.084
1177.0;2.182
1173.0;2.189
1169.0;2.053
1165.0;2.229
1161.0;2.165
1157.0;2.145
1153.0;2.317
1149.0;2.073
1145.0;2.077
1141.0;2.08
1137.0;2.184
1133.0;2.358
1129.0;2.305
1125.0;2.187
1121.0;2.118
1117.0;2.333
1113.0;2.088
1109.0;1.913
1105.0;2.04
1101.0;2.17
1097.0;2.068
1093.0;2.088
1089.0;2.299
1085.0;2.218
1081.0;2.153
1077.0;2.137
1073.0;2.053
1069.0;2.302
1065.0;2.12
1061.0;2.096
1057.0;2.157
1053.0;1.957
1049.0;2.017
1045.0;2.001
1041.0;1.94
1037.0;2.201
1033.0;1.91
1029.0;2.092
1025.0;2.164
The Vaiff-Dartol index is 1159.8 yr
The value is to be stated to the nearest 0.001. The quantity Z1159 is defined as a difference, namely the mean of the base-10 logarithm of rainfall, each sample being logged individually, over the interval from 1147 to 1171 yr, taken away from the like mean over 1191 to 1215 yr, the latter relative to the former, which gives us -0.021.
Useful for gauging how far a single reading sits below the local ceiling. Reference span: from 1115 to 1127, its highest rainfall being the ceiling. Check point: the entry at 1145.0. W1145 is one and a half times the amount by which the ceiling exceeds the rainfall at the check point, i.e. 0.38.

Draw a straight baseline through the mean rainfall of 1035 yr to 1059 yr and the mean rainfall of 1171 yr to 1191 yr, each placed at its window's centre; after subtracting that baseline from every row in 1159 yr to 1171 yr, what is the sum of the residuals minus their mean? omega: 0.11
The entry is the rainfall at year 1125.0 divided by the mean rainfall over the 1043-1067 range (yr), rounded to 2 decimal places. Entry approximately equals 1.06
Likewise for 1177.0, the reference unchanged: 1.06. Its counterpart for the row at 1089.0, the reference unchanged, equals 1.12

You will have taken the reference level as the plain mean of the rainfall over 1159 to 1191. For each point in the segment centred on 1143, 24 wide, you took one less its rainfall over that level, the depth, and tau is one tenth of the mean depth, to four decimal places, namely -0.0030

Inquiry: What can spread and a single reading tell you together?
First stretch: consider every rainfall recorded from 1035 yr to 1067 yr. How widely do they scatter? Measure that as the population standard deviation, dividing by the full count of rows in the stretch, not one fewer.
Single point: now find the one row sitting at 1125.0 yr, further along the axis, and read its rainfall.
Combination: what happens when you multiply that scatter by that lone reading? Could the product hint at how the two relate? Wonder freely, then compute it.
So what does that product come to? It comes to 0.20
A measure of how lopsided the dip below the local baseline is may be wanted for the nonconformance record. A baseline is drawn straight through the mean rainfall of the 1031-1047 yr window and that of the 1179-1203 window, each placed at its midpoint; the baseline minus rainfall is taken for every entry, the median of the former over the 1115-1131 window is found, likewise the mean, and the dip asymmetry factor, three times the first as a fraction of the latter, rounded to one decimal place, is 3.1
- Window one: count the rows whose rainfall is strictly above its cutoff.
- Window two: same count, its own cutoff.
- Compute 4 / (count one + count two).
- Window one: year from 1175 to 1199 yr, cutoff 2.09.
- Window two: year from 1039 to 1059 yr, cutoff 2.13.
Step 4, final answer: 1.0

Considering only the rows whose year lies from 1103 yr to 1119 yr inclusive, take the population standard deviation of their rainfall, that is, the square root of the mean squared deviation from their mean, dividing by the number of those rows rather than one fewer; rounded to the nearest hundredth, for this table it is 0.15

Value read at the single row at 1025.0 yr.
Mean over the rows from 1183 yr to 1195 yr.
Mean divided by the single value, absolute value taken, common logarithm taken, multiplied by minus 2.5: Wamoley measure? 0.06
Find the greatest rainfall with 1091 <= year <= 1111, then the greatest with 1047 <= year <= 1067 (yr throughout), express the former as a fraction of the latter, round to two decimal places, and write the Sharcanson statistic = 1.01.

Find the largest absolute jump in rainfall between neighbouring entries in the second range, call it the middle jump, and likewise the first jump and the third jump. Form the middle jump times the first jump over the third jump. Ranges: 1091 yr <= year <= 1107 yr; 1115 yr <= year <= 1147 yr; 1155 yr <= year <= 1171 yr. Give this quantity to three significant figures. 0.159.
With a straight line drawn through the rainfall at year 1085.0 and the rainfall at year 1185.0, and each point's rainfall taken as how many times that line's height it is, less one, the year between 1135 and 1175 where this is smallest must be 1141.0 yr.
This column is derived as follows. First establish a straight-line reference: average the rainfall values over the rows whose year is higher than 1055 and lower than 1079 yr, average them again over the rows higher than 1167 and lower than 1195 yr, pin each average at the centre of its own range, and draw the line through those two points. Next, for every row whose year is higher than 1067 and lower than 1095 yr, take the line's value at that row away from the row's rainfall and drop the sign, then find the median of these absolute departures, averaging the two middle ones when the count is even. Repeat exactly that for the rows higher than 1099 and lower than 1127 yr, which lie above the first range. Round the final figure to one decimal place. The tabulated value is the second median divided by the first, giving 0.8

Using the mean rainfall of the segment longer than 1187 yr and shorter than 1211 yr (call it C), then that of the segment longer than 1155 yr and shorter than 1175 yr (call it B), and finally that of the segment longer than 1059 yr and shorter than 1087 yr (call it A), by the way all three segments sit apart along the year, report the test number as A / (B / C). 2.06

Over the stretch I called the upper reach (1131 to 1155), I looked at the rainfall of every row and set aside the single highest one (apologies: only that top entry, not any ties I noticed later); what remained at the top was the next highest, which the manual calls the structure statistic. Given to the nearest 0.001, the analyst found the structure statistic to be 2.317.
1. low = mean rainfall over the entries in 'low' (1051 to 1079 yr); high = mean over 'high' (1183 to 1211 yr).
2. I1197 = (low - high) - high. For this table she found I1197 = -2.02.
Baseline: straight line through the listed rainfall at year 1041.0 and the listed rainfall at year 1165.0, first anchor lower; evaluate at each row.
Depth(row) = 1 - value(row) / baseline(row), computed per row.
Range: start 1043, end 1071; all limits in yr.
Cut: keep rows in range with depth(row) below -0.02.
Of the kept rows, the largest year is 1069.0 yr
